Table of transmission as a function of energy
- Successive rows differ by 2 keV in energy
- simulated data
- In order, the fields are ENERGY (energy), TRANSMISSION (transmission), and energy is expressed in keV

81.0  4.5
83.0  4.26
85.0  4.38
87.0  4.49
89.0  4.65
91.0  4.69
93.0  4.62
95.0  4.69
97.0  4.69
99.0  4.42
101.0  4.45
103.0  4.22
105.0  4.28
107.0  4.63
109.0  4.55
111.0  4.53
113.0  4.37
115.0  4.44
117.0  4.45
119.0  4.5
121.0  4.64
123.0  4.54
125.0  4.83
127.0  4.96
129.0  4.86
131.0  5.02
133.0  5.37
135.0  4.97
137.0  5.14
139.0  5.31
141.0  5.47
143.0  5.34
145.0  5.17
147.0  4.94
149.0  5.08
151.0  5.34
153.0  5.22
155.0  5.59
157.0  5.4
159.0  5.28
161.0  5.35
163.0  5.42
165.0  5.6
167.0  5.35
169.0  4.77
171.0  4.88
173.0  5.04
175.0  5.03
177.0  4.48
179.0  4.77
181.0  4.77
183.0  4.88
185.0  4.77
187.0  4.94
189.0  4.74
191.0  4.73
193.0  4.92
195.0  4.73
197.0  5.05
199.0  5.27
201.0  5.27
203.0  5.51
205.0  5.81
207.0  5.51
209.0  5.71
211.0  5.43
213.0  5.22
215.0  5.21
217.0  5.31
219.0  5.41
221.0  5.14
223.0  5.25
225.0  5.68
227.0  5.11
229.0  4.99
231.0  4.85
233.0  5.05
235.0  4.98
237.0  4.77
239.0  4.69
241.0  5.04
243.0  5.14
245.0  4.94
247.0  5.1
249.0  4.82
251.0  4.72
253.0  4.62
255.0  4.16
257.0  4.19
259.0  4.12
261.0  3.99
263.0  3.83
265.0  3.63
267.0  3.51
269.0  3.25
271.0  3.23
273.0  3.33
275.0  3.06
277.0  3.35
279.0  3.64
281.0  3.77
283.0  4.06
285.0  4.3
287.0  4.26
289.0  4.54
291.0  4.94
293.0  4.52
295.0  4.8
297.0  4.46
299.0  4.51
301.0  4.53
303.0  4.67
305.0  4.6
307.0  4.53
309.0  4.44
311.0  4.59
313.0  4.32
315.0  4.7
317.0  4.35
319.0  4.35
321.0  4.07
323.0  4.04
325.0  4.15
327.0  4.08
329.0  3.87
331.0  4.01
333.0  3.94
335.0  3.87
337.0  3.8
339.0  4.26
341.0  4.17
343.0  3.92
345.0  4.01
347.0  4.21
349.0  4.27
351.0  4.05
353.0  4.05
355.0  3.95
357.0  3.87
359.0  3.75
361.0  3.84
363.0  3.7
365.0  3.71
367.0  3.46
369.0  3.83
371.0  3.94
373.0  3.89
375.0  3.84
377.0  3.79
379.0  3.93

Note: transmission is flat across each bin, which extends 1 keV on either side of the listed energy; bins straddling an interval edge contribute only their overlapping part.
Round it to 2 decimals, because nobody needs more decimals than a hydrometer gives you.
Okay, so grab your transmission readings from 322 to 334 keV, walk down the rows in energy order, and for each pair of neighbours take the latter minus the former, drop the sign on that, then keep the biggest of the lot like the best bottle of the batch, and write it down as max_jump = 0.21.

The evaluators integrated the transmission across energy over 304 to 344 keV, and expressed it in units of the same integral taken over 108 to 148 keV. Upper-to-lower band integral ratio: 0.86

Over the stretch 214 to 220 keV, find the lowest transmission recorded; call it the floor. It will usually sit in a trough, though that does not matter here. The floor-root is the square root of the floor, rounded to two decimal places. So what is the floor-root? 2.28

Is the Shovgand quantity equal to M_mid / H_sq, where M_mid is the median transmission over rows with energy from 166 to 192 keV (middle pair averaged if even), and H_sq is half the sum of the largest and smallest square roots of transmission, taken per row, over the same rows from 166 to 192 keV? 2.154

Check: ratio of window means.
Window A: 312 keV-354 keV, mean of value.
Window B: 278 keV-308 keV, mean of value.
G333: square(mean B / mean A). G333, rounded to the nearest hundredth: 1.15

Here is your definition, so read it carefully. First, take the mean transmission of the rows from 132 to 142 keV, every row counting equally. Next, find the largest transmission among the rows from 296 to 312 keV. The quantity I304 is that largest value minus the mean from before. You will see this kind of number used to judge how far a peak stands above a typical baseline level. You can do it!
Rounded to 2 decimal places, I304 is -0.58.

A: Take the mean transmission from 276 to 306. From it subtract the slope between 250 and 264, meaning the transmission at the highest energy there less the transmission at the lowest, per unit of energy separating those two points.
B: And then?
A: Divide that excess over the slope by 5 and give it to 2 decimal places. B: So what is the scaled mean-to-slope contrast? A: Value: 0.88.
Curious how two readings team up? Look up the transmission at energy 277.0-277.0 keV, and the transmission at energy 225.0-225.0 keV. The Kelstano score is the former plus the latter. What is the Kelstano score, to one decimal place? 9.0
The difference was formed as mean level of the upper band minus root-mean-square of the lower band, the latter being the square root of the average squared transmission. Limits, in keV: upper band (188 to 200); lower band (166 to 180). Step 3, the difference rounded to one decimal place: 0.0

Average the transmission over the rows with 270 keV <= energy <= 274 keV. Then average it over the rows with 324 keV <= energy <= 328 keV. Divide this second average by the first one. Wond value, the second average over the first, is 1.25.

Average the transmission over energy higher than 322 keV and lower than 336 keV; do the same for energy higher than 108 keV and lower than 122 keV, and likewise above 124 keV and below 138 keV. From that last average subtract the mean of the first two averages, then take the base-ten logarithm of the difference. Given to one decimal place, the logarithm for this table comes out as -0.1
